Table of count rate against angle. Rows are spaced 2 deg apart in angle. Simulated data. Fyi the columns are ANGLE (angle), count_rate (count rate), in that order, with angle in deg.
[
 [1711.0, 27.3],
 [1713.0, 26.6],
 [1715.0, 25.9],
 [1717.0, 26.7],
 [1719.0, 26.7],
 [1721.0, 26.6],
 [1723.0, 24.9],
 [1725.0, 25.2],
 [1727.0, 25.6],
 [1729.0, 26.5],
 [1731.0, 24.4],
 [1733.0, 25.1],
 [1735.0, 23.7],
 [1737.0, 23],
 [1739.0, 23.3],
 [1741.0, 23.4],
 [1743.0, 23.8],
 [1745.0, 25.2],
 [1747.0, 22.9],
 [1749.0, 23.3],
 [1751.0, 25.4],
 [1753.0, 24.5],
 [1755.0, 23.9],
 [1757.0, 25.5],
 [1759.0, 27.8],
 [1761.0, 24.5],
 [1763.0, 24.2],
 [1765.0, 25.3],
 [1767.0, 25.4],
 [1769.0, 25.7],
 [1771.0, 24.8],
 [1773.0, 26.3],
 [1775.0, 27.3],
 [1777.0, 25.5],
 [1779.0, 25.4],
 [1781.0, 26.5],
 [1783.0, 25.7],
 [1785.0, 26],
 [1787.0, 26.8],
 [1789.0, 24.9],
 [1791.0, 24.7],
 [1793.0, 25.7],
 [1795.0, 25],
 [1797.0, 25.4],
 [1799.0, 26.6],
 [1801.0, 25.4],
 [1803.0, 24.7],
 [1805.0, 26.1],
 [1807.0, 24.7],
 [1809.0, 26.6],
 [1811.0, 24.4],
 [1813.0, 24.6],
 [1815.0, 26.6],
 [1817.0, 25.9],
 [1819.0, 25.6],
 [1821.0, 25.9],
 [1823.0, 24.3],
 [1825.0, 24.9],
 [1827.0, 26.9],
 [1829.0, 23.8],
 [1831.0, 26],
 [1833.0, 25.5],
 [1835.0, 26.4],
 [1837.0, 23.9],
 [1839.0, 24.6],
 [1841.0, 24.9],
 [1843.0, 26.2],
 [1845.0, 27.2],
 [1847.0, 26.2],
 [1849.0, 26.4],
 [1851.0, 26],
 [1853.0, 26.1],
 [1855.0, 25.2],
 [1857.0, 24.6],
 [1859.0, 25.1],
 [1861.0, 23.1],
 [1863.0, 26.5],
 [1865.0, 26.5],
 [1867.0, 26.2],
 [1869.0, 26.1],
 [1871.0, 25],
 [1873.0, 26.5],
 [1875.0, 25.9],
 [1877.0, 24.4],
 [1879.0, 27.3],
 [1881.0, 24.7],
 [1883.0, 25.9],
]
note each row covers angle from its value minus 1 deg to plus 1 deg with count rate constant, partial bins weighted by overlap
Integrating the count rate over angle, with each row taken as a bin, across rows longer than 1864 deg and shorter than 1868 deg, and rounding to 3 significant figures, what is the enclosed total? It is 105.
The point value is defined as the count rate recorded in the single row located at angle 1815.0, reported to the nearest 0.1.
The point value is 26.6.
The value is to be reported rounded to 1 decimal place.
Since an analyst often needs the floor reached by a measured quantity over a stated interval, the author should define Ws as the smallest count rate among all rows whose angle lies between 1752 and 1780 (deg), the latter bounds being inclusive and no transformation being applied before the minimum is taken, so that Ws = 23.9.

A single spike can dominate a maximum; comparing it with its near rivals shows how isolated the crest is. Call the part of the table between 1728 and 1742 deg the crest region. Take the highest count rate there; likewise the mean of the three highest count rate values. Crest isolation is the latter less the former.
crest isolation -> -1.2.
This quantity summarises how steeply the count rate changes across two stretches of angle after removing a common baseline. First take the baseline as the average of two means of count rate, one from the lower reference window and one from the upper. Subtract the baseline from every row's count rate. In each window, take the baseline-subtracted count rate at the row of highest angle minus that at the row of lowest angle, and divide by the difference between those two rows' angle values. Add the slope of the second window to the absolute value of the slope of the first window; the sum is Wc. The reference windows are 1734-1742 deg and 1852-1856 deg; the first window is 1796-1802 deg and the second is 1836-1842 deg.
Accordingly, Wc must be 0.25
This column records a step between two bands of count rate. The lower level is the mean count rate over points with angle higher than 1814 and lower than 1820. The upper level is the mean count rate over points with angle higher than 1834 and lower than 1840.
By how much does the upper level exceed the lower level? -1.1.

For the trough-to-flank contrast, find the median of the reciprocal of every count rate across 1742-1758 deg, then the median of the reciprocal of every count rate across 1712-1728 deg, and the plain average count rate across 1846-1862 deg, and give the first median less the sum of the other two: -25.3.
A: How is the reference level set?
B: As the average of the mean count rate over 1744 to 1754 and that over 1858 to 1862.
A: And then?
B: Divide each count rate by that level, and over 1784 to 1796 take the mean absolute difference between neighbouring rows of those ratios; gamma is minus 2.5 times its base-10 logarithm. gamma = 3.5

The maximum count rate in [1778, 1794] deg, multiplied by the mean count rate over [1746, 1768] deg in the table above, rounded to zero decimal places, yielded 664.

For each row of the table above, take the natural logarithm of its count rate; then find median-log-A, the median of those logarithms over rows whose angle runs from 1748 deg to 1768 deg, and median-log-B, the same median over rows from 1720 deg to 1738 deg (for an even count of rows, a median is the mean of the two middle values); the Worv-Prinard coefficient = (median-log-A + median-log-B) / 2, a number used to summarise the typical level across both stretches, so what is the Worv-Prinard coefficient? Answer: 3.22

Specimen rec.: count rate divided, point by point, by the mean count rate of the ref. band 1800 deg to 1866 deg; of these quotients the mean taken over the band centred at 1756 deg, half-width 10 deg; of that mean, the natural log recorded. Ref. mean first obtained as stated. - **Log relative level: -0.030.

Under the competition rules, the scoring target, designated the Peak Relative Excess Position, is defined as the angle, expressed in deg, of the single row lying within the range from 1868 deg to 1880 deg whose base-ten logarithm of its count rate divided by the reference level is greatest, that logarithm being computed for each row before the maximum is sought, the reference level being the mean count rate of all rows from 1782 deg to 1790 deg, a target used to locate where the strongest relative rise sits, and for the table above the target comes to 1879.0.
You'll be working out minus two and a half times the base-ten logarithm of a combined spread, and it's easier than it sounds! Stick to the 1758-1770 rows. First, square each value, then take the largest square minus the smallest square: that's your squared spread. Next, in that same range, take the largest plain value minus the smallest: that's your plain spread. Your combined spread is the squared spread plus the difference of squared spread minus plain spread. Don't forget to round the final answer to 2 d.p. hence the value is -6.42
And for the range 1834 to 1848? -6.31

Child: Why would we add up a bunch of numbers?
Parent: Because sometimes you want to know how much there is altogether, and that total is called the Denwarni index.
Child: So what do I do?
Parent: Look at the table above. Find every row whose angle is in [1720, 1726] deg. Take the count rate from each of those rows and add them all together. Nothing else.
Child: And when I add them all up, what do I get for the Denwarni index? 76.7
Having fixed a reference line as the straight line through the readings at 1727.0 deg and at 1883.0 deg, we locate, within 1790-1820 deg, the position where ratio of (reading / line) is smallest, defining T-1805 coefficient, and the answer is 1811.0 deg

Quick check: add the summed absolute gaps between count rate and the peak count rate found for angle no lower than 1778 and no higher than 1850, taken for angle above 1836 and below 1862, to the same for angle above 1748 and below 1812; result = 82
